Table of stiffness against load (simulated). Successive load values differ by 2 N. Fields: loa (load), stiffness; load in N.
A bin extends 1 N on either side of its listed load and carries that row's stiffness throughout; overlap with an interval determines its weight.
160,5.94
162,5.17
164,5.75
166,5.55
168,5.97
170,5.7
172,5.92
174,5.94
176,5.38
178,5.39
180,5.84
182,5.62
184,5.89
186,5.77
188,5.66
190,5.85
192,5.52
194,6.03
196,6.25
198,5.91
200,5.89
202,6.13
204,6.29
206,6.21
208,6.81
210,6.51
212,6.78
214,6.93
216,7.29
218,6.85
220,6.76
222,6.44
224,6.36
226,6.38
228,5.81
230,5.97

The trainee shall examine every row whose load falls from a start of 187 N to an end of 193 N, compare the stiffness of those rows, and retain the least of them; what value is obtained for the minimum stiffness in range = 5.52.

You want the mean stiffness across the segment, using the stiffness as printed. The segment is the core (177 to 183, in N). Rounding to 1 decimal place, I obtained 5.6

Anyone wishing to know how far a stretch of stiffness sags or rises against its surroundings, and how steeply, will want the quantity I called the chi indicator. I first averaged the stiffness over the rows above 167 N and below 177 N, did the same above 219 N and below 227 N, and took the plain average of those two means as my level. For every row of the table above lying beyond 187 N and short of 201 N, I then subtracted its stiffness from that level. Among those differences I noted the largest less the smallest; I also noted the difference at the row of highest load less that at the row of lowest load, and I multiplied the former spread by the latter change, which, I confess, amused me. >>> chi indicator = -0.2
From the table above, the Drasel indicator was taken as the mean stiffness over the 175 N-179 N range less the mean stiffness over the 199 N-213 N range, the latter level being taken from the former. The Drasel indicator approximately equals -0.99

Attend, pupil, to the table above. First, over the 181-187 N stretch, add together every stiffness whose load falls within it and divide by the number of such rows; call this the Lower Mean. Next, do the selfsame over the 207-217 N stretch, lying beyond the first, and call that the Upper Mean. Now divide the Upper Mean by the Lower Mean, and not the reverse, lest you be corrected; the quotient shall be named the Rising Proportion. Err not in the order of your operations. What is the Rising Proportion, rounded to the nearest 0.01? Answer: 1.19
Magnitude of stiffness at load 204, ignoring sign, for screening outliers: 6.3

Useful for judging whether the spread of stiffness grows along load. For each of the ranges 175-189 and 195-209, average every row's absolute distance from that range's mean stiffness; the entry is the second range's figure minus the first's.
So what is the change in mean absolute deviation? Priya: 0.04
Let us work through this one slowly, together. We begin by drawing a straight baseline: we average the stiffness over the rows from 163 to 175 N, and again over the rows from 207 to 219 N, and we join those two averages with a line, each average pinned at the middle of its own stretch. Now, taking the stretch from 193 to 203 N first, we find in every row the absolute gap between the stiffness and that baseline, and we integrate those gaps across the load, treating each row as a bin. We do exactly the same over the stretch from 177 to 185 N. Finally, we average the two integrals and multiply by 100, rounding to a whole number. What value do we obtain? 393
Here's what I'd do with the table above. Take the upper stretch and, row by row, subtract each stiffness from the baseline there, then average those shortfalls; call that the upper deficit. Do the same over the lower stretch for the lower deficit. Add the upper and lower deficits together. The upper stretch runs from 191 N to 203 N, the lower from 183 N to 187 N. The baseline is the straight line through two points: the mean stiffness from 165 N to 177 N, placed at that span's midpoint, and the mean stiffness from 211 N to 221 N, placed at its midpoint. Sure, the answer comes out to 0.7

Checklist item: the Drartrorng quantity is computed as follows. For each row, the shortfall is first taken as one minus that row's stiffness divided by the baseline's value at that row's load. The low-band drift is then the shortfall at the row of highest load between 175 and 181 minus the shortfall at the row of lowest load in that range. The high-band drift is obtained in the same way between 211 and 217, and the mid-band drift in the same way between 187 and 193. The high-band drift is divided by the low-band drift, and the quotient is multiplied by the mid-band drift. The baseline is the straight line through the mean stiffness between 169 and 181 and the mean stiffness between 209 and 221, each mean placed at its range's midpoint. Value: 0.04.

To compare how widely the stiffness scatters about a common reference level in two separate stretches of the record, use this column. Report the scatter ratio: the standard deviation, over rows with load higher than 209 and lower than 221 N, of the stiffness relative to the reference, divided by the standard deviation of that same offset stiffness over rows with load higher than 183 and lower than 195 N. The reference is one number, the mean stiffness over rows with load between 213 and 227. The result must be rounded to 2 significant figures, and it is 1.4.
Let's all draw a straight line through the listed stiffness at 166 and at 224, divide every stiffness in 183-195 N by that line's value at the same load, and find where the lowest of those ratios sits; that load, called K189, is 192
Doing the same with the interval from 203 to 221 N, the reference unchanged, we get 206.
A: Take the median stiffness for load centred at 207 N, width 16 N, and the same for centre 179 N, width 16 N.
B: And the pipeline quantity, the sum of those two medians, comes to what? 12.2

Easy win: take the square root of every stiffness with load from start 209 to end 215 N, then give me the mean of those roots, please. 2.60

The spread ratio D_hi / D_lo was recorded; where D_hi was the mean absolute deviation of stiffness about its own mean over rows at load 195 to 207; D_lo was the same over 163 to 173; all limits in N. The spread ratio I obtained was 1.1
